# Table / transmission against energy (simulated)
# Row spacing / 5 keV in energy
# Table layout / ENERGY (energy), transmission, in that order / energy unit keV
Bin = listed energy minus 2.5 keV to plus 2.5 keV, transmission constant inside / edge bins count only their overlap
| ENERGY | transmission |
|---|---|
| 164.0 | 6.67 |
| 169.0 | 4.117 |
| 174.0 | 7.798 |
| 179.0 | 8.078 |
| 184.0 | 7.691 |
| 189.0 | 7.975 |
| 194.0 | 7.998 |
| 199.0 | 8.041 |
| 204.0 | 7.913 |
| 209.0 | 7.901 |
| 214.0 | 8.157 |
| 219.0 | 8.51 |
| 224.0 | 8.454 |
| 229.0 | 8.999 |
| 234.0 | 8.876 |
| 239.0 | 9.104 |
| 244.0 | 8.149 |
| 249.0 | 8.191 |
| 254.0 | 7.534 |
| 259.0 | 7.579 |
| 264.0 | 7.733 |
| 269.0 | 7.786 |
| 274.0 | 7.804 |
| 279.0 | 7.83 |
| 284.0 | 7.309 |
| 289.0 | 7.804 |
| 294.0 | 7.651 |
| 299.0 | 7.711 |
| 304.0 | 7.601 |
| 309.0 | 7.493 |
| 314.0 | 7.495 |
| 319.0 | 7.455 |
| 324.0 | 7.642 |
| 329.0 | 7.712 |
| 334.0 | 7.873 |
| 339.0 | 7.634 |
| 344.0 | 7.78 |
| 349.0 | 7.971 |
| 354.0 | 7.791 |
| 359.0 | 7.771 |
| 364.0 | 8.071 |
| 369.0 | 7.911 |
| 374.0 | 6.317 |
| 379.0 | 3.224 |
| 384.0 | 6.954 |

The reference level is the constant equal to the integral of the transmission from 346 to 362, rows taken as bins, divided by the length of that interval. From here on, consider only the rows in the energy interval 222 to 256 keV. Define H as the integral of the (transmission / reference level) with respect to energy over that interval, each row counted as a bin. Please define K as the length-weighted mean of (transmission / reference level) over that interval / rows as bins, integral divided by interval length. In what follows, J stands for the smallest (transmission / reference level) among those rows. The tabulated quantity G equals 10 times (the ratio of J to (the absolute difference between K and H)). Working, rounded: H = 36.8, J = 0.960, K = 1.08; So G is 0.269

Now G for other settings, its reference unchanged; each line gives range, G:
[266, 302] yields 0.271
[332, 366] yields 0.295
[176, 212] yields 0.277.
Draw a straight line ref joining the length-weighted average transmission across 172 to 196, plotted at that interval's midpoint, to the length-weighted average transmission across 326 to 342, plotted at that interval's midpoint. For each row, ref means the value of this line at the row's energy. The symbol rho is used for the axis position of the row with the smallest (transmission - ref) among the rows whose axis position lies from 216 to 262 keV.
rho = 254.0 keV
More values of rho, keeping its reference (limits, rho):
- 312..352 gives 319.0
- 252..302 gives 284.0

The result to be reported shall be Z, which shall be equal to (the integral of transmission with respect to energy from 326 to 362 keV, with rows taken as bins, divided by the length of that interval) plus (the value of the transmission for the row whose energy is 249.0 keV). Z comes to 16.0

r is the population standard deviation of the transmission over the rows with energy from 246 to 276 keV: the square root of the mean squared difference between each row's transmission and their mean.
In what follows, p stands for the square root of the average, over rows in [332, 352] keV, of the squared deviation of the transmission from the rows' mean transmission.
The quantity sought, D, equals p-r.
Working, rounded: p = 0.12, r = 0.21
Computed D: -0.09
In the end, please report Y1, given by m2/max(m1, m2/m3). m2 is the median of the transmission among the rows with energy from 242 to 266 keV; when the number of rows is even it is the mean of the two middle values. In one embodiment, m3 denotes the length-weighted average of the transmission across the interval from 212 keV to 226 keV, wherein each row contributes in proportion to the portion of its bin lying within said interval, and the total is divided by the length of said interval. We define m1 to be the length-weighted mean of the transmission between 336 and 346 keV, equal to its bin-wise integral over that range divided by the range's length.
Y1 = 1.00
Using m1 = 7.71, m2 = 7.7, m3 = 8.4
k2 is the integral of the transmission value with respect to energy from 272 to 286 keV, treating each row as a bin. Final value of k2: 107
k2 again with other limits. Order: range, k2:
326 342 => 124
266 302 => 277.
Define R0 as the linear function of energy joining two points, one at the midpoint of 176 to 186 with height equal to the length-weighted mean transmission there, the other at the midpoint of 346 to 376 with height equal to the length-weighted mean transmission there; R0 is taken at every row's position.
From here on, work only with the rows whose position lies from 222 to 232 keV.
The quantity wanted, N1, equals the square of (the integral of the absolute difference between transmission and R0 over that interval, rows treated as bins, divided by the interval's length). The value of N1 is 0.84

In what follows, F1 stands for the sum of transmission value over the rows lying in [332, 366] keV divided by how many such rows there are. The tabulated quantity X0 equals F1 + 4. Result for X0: 11.8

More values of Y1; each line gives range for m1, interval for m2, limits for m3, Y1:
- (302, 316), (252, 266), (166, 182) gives 1.01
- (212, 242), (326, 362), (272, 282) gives 0.90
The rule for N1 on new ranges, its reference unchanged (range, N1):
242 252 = 0.13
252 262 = 0.05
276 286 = 0.06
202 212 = 0.00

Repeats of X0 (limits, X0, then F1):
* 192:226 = 12.1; 8.1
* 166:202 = 11.4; 7.4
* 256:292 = 11.7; 7.7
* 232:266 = 12.2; 8.2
